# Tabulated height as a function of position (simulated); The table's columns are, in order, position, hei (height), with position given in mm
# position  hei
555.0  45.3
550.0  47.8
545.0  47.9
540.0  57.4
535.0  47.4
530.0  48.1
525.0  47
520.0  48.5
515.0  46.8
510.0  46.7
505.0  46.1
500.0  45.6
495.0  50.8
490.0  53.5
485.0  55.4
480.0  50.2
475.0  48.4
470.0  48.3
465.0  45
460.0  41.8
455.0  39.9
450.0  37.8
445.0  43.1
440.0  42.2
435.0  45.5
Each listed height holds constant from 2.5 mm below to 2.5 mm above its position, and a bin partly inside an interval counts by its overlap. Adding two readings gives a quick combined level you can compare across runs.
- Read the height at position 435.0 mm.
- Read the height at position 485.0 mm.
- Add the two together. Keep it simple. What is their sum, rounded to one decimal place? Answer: 100.9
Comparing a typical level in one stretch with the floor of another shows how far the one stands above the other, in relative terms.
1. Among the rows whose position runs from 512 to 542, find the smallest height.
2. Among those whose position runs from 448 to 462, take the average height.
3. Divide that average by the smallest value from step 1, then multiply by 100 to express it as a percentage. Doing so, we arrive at 85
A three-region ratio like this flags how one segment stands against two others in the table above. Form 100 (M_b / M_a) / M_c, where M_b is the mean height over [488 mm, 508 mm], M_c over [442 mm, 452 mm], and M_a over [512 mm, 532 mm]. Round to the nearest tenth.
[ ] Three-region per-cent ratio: 2.5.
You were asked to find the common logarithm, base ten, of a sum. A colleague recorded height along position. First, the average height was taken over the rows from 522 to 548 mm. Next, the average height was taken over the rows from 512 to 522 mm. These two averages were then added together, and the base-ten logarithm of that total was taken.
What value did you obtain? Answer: 1.99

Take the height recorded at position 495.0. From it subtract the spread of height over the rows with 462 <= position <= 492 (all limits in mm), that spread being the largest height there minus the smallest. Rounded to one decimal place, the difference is 40.4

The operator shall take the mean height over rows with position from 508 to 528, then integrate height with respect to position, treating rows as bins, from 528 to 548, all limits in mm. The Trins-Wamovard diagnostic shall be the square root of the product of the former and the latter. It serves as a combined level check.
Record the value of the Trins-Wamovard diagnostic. 218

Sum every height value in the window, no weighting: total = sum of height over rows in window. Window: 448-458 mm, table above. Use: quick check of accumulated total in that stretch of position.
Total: 78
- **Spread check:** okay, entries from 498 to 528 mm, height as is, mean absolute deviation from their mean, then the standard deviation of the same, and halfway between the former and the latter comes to 0.8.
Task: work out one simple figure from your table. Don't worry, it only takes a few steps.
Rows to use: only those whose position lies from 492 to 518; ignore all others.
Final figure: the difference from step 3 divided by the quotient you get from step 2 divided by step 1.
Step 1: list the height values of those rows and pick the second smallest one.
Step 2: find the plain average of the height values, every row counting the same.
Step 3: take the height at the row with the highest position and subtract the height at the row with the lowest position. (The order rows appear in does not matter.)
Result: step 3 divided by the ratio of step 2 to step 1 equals -4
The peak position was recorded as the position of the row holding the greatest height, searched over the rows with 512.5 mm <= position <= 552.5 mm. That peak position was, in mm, 540.0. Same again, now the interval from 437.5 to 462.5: 445.0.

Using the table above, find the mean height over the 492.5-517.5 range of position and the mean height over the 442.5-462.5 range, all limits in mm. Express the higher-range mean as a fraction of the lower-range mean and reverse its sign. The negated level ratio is -1.16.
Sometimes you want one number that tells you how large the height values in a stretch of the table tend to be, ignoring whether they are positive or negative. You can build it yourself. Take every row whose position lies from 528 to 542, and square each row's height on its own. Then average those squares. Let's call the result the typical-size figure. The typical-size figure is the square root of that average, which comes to 51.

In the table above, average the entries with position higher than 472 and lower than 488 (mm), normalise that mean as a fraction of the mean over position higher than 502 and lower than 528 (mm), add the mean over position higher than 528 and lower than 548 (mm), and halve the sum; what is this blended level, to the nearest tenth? 25.6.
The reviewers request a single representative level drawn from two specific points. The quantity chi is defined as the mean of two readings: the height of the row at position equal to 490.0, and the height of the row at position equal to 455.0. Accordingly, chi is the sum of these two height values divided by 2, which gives 46.7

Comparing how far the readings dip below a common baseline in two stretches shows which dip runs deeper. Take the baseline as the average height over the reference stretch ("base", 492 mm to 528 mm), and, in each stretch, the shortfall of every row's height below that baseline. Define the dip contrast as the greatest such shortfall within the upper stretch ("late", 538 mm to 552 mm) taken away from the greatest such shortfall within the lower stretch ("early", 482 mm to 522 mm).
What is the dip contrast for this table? 2.2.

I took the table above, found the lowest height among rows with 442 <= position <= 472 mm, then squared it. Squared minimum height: 1429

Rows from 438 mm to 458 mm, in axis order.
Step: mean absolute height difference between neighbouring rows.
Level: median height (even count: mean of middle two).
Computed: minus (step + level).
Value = -44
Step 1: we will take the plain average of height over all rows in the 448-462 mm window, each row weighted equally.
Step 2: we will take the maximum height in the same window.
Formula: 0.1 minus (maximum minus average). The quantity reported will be -1.9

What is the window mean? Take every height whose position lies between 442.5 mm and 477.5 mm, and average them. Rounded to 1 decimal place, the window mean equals 43.5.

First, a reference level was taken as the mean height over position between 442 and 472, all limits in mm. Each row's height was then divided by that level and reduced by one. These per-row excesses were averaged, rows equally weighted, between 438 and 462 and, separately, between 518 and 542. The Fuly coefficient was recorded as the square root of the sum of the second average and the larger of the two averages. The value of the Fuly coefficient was 0.57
